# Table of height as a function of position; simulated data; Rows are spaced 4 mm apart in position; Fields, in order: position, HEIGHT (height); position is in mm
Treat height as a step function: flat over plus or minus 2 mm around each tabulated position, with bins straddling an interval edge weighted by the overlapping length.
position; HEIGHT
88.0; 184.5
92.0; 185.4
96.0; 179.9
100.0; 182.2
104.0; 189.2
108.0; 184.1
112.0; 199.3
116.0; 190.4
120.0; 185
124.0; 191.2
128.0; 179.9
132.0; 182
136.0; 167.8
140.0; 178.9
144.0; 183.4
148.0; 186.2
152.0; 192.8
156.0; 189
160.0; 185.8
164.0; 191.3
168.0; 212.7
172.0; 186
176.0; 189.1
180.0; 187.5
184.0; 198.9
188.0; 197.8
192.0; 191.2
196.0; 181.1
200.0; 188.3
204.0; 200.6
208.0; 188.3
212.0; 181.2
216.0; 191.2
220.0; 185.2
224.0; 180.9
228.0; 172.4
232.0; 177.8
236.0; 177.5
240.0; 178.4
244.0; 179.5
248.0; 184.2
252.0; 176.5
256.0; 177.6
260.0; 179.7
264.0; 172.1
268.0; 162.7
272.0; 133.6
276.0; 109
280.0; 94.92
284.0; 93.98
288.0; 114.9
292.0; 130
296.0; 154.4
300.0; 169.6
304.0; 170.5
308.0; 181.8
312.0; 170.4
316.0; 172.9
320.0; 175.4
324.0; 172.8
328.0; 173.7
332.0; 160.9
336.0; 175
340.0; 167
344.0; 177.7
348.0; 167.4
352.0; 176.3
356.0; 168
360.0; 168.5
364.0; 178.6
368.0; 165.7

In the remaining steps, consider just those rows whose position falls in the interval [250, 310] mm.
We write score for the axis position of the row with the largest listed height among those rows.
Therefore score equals 308.0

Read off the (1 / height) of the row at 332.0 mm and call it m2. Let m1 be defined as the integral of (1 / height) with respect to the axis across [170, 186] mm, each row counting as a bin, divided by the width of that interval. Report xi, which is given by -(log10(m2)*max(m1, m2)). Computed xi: 0.0137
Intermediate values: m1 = 0.0053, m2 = 0.0062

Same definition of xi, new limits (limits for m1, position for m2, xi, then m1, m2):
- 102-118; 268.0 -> 0.0136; 0.0052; 0.0061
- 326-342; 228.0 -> 0.0132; 0.0059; 0.0058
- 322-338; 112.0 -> 0.0135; 0.0059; 0.0050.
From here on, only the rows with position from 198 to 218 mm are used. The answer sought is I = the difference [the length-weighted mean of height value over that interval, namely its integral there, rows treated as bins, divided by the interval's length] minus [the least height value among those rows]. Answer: 9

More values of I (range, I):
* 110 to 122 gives 7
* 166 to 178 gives 10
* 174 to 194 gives 5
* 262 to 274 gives 23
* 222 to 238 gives 5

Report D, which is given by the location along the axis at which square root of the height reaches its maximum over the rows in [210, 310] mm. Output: 216.0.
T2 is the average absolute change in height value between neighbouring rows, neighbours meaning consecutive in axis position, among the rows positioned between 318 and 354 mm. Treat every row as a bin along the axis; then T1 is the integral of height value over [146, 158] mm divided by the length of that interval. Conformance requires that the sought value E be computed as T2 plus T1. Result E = 198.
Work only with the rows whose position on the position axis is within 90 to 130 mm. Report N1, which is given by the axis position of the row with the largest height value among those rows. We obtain 112.0 mm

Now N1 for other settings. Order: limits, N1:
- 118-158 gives 152.0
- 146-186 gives 168.0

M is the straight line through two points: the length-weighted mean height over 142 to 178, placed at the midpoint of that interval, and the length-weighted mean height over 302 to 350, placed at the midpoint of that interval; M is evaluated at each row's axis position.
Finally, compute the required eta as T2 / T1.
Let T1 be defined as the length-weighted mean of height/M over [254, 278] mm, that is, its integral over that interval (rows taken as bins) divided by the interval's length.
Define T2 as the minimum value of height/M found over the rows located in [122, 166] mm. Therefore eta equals 1.00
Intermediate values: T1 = 0.87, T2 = 0.87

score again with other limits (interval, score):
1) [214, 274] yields 216.0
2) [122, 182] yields 168.0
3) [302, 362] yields 308.0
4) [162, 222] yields 168.0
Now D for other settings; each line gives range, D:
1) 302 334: 308.0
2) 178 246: 204.0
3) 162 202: 168.0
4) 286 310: 308.0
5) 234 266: 248.0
